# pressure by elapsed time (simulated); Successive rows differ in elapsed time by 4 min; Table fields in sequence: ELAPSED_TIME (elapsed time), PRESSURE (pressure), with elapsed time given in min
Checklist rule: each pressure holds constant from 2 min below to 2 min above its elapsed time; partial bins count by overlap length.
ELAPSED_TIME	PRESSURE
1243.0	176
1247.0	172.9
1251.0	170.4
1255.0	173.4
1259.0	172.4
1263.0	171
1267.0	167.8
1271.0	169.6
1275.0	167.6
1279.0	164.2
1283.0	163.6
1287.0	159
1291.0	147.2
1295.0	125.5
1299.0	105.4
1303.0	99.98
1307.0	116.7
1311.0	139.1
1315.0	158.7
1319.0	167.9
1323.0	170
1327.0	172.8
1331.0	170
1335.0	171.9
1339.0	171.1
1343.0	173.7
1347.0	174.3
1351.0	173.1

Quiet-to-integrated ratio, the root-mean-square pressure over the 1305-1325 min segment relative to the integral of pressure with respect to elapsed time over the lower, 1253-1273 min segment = 0.044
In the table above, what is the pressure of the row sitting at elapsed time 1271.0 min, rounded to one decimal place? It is 169.6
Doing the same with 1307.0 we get 116.7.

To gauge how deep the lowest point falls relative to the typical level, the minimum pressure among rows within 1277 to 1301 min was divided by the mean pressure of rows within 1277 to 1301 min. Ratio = 0.73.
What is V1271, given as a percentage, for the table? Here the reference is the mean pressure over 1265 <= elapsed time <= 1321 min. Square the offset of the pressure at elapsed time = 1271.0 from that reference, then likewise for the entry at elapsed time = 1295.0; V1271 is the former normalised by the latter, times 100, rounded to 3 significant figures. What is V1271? 119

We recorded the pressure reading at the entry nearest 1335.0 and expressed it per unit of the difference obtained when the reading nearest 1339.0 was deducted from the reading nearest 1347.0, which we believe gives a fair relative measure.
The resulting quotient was 54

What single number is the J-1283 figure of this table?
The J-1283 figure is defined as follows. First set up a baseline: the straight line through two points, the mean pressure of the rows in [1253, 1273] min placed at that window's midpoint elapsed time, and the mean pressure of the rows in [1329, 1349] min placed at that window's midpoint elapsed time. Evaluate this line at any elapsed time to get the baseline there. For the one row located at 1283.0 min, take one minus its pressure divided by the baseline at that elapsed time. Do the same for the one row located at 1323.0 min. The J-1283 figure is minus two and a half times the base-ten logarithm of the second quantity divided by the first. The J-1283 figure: 1.5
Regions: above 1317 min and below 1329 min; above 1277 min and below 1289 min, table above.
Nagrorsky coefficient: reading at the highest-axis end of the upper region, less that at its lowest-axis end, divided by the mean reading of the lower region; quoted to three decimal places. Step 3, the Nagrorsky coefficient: 0.030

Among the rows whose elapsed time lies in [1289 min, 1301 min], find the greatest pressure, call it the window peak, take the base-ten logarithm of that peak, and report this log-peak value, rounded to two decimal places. 2.17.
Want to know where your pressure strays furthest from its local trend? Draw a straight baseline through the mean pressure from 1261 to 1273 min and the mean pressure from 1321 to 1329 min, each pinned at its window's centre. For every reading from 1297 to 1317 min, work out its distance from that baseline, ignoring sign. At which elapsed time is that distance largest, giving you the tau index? 1303.0 min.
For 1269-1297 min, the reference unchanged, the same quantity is 1295.0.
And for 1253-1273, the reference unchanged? 1255.0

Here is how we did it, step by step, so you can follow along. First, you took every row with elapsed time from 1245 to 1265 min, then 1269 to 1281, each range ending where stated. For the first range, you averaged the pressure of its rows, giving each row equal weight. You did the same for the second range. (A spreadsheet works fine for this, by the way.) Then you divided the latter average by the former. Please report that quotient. 0.97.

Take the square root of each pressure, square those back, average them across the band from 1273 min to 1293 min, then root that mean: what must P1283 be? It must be 12.7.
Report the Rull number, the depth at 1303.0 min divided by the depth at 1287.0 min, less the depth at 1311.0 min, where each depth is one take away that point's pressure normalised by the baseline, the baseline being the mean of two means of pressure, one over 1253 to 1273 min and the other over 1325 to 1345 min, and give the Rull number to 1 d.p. 5.6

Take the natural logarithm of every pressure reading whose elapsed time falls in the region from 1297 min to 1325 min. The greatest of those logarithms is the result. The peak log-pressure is 5.14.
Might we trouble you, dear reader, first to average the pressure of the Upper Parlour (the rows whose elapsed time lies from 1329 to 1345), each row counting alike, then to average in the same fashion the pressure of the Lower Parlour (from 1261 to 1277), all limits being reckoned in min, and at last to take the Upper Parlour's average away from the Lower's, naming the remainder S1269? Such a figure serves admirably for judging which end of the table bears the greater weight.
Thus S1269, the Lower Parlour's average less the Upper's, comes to -3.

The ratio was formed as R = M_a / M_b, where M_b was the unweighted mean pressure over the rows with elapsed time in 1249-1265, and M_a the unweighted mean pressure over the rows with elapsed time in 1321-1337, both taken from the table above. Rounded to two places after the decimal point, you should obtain 1.00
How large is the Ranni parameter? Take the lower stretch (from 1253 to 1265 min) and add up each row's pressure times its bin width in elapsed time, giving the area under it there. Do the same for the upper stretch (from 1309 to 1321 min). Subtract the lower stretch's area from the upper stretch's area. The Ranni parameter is -204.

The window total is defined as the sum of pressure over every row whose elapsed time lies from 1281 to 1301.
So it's 701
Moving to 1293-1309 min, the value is 448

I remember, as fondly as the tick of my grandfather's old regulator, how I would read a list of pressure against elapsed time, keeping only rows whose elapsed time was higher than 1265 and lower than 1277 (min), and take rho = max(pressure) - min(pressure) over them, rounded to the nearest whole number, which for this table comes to 2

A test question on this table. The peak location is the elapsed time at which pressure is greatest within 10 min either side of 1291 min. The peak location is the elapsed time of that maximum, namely 1283.0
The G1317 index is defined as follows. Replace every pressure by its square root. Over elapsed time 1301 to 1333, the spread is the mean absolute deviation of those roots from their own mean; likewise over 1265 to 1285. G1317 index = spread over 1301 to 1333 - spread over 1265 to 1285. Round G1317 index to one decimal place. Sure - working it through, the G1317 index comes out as 0.9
